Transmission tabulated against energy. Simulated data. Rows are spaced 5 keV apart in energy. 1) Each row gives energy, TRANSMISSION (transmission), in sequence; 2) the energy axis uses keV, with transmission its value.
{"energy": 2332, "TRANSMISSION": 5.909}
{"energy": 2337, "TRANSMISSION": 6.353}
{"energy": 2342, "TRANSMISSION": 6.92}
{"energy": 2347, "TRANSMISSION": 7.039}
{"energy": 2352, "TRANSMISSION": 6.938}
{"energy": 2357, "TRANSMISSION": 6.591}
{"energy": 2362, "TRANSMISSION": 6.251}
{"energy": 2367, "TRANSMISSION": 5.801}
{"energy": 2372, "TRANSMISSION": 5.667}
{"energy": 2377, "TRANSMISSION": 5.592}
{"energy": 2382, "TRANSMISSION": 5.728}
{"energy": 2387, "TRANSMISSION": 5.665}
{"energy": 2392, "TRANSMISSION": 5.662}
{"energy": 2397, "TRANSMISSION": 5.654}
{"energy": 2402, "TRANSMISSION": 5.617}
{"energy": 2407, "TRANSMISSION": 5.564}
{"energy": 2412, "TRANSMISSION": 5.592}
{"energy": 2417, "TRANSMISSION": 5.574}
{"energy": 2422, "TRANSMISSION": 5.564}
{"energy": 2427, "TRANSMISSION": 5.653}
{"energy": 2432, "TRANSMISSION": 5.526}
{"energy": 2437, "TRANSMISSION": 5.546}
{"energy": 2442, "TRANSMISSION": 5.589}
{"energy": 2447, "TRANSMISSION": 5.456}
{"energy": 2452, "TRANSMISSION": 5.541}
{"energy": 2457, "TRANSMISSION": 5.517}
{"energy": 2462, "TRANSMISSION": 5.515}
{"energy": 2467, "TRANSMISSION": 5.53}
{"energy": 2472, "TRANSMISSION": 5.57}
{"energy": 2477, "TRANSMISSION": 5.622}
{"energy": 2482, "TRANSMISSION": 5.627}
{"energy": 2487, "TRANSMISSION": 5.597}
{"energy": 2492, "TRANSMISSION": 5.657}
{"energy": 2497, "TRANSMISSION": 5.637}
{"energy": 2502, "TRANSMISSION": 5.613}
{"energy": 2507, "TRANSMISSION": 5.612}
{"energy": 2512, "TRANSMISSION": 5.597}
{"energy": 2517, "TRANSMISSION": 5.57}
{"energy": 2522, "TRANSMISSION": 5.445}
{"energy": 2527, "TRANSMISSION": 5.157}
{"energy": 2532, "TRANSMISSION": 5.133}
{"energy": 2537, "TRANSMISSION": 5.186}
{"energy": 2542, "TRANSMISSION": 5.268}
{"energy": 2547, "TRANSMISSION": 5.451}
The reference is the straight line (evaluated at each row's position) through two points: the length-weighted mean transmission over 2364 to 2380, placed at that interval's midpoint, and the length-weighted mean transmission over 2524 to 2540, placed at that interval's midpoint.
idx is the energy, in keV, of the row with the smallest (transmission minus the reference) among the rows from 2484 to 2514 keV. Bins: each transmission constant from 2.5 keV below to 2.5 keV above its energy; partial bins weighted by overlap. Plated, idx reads 2487 keV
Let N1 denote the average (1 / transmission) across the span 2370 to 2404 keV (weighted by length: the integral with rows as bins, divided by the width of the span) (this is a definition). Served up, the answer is 0.177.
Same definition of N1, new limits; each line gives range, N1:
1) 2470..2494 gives 0.178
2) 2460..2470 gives 0.181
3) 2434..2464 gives 0.181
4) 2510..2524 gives 0.181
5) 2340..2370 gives 0.153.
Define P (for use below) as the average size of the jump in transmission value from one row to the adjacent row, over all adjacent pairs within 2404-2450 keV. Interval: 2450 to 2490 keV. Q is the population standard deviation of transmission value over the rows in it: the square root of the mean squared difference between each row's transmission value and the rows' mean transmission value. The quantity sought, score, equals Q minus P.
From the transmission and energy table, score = -0.02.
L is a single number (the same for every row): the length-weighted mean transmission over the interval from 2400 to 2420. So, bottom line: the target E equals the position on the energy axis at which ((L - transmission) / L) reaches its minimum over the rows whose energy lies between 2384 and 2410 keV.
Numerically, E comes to 2387 keV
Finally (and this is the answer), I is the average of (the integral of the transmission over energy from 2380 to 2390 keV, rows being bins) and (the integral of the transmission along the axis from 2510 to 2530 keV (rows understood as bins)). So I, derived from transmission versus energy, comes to 83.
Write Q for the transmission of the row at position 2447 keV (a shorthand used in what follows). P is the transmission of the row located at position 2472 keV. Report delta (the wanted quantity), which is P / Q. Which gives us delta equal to 1.02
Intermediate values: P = 5.57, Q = 5.456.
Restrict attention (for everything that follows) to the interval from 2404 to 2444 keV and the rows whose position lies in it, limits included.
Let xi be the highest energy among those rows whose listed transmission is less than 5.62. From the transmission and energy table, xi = 2442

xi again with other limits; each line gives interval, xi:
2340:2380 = 2377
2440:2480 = 2472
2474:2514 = 2512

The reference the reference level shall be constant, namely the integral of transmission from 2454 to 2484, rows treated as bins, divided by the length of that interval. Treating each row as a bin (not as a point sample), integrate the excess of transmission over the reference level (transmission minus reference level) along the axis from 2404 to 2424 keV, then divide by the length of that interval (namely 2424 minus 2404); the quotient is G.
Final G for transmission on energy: 0.01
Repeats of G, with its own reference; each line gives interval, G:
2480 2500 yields 0.07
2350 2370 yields 0.80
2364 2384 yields 0.15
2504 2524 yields 0.00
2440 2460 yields -0.04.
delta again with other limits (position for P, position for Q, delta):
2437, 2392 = 0.98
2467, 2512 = 0.99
